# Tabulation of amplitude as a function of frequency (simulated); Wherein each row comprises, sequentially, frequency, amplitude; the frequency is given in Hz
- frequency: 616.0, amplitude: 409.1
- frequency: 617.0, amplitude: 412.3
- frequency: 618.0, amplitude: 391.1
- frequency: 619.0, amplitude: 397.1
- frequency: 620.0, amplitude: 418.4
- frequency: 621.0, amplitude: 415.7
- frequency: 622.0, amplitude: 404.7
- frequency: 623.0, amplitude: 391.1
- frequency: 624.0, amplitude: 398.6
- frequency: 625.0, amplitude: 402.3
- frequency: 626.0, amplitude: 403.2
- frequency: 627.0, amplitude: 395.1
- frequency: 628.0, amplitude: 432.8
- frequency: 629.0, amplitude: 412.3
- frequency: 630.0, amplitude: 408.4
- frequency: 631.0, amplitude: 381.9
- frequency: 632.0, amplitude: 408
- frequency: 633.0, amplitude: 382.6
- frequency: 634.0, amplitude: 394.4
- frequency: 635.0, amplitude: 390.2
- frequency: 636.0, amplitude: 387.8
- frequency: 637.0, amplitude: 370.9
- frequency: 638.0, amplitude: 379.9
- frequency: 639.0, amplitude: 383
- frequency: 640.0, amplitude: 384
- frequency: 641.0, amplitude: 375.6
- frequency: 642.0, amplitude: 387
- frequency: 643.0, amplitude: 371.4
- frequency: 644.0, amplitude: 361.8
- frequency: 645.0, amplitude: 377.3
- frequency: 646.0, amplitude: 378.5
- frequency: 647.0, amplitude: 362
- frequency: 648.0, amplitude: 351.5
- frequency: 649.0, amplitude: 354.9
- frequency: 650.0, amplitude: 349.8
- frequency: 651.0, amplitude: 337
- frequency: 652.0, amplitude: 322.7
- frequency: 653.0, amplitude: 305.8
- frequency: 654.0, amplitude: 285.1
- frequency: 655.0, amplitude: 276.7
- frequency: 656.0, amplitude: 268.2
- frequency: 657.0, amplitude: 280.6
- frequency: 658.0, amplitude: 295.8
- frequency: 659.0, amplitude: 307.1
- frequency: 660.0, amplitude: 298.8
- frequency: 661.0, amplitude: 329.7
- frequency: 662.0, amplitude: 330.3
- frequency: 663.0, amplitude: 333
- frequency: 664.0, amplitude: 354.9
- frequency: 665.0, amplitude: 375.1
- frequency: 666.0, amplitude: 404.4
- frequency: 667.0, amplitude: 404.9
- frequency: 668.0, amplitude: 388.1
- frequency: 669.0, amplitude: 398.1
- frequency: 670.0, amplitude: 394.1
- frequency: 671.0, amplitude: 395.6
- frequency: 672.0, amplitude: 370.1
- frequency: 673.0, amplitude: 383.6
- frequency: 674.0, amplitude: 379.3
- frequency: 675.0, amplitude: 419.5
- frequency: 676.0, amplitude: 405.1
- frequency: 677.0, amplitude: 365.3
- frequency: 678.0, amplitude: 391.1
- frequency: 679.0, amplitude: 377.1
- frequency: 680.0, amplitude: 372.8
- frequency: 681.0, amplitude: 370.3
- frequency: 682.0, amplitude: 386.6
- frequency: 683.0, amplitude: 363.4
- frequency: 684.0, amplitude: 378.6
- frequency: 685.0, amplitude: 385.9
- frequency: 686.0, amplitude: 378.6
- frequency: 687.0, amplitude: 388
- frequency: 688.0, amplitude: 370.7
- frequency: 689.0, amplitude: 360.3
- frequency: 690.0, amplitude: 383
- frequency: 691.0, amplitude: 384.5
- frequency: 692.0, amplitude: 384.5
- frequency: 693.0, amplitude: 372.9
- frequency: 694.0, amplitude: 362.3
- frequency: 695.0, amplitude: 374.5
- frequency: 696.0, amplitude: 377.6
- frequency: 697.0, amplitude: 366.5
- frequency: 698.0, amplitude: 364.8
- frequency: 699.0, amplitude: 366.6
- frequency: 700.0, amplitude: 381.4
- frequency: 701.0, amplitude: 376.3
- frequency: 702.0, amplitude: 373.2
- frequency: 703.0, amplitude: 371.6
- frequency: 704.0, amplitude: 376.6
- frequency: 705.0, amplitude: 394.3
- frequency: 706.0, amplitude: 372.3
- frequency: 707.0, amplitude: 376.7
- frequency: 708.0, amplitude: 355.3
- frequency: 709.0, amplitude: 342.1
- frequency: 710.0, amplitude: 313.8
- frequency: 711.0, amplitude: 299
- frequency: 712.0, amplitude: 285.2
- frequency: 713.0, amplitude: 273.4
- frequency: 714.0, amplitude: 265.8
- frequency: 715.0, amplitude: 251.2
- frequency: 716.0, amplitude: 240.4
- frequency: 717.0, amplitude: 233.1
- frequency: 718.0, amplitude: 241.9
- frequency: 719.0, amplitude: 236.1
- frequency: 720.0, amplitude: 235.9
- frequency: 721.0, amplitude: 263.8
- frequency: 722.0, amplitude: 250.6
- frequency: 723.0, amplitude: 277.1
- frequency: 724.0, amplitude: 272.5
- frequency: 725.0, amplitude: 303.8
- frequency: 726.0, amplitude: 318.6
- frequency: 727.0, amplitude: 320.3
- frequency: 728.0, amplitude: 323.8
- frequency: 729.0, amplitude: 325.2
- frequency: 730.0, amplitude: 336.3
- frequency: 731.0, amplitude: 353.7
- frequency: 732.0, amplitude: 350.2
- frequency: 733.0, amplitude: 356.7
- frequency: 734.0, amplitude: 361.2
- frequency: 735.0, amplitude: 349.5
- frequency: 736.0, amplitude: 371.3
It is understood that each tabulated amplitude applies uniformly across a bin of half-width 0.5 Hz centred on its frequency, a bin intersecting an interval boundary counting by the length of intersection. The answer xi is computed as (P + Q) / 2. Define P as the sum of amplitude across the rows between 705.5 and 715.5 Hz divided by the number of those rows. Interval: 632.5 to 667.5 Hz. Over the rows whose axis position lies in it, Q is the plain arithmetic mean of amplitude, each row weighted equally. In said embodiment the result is 332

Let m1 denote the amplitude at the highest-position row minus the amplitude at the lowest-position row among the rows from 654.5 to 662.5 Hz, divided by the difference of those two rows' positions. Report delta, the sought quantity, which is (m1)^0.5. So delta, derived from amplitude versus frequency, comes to 2.8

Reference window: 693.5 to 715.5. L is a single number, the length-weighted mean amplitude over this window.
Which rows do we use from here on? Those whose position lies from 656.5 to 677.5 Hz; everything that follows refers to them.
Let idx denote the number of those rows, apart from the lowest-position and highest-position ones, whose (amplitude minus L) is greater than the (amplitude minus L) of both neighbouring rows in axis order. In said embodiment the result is 6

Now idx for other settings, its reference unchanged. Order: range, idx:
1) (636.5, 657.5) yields 4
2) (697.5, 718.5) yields 3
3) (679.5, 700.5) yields 4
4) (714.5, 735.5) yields 5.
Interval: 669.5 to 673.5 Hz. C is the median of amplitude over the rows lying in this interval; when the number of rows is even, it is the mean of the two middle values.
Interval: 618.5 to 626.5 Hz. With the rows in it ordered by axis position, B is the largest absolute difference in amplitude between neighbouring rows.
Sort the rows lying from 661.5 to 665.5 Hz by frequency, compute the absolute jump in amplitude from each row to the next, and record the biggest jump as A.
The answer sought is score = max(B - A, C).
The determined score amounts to 389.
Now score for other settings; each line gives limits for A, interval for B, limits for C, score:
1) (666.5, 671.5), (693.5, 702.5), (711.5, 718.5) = 251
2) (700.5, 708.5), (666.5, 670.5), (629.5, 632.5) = 408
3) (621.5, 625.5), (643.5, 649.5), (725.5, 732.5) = 325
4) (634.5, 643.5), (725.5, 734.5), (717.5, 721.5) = 239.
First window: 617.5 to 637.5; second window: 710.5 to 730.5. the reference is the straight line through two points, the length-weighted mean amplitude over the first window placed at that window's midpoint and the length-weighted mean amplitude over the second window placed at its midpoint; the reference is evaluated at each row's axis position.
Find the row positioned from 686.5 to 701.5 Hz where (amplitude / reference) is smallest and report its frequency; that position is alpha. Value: 689.0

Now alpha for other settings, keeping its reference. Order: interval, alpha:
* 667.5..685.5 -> 672.0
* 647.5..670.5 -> 656.0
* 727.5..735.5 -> 728.0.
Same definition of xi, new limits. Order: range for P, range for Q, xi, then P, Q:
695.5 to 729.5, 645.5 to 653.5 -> 330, 315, 345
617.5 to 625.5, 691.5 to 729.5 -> 362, 402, 322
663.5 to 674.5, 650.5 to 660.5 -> 342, 386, 298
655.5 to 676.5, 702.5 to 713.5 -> 350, 358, 342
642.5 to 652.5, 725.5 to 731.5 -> 343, 357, 330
